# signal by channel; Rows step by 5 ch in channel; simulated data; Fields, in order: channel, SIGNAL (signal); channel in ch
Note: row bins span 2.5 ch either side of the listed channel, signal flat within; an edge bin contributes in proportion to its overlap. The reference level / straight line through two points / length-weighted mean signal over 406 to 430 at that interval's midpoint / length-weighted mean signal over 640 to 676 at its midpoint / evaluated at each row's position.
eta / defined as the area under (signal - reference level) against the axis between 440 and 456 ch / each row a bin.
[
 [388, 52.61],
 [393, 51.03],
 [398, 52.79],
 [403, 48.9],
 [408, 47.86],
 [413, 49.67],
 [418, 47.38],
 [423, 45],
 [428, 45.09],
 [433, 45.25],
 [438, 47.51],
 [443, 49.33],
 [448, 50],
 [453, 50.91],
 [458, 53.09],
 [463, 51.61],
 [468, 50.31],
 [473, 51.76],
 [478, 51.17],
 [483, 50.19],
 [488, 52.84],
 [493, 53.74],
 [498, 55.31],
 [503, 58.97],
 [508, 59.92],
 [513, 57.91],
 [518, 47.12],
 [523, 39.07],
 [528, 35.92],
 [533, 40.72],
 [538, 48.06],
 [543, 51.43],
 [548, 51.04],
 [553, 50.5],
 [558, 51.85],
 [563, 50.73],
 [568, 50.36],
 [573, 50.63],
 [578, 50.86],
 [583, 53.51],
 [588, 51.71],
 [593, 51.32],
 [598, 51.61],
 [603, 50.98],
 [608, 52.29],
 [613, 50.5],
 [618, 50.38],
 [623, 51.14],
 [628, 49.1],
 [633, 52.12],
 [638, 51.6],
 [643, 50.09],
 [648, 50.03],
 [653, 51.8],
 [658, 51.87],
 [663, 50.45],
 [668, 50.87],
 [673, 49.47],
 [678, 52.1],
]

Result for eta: 42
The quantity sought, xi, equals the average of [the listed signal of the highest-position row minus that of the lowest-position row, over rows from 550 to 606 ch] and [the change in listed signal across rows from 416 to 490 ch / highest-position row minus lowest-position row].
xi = 3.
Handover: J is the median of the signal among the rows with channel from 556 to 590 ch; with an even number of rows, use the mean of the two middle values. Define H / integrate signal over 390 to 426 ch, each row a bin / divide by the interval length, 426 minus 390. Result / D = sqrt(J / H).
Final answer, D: 1.02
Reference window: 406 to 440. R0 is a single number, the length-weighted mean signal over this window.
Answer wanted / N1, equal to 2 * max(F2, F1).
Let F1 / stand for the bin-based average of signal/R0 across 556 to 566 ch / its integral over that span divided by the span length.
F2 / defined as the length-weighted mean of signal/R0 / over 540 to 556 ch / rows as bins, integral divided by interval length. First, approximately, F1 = 1.09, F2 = 1.09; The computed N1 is 2.19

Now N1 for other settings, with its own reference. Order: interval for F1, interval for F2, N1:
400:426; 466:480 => 2.18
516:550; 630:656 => 2.18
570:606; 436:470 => 2.20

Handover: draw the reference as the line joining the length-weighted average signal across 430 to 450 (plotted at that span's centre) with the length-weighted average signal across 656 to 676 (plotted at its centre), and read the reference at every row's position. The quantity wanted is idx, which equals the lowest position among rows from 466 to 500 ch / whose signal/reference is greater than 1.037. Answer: 468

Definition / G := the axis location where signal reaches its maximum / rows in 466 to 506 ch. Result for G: 503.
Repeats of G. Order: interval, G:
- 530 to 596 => 583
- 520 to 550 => 543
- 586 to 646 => 608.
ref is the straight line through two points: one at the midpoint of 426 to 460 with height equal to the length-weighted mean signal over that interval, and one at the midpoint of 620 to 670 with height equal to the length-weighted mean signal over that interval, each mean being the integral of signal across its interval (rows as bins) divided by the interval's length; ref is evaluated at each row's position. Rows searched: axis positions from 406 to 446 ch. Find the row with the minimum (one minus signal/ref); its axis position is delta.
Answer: 413 ch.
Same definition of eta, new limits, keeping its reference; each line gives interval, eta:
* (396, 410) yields 42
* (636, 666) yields 11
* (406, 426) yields 8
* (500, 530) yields 49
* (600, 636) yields 31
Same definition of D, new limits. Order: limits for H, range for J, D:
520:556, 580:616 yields 1.07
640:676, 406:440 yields 0.97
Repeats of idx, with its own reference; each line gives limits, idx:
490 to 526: 493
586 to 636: 588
